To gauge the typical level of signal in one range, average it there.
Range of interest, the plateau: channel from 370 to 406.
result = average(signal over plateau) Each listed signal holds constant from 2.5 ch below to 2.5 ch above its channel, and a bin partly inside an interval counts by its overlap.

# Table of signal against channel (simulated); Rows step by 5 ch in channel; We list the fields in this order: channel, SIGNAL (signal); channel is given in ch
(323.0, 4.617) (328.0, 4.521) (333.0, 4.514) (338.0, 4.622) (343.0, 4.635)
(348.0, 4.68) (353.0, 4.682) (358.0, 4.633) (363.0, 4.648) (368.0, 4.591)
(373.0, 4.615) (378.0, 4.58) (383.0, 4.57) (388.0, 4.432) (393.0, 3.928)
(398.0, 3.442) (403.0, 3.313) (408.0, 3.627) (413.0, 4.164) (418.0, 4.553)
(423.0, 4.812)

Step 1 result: 4.13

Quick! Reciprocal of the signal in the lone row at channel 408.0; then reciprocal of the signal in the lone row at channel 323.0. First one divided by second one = 1.27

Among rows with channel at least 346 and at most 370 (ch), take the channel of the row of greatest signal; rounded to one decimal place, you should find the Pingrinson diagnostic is 353.0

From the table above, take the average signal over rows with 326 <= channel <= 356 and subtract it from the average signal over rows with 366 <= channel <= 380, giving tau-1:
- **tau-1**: 0.0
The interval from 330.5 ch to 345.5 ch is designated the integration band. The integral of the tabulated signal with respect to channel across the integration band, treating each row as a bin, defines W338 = 69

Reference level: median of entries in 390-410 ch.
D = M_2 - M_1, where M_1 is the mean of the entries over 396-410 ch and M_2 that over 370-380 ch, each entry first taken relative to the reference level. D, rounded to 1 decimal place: 1.1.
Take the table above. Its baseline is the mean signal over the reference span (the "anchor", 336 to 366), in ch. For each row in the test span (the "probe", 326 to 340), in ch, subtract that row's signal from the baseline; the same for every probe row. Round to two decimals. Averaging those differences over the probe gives 0.10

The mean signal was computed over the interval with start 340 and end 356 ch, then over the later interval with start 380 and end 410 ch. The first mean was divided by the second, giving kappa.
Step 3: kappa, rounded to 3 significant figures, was 1.20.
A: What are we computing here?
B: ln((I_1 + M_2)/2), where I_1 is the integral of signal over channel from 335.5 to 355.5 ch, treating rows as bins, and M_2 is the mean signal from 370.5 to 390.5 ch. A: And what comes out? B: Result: 3.89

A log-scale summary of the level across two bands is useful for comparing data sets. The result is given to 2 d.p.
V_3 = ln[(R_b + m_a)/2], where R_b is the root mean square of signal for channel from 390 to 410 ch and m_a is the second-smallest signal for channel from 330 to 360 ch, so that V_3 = 1.41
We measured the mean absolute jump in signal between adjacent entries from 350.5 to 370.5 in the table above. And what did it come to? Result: 0.040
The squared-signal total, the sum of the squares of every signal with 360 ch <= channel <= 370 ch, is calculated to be 42.7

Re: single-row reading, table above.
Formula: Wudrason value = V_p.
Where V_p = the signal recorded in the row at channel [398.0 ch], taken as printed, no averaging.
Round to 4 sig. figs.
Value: 3.442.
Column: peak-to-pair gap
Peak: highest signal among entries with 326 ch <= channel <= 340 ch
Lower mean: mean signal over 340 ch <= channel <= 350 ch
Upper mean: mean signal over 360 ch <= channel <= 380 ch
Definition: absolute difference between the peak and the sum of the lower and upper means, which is 4.64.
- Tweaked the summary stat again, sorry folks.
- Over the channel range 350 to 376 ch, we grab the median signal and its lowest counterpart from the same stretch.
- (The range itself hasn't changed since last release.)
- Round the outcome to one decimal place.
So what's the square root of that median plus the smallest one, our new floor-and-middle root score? 3.0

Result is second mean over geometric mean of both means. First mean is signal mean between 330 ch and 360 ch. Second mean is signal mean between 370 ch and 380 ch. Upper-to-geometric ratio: 1.00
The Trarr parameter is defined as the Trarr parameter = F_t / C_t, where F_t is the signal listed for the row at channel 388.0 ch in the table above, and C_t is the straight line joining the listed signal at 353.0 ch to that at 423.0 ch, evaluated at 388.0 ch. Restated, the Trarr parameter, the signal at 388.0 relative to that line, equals 0.934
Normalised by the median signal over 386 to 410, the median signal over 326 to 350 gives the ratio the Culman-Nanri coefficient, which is 1.27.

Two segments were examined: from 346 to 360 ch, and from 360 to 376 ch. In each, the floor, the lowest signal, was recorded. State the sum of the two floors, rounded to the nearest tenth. 9.2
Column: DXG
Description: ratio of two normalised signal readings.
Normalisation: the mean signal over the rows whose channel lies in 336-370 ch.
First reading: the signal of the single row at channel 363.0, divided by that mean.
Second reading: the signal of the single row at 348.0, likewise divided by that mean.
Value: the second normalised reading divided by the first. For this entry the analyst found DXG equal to 1.01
